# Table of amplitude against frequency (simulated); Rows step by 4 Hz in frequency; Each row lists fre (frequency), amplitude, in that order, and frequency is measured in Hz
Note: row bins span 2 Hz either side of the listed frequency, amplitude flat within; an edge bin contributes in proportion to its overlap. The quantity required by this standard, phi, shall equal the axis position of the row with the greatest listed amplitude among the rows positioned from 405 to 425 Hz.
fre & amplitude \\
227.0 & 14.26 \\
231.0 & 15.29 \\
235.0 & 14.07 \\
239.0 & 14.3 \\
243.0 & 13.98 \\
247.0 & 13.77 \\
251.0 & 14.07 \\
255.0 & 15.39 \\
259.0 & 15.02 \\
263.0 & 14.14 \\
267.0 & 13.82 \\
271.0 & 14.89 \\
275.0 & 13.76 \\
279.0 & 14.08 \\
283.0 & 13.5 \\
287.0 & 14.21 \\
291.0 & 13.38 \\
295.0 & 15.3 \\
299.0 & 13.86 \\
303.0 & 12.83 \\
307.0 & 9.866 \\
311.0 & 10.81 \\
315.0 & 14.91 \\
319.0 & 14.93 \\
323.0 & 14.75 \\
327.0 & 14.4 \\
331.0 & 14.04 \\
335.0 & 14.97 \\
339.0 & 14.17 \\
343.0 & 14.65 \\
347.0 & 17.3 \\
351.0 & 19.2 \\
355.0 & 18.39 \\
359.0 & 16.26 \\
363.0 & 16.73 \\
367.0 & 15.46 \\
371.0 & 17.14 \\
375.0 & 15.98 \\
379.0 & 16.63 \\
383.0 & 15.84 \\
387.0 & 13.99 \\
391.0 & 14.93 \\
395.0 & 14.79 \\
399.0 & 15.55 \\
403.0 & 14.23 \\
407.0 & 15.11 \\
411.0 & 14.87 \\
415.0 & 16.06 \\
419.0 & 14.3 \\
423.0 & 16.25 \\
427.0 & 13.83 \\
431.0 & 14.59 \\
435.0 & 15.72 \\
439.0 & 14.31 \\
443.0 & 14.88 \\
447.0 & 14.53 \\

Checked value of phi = 423.0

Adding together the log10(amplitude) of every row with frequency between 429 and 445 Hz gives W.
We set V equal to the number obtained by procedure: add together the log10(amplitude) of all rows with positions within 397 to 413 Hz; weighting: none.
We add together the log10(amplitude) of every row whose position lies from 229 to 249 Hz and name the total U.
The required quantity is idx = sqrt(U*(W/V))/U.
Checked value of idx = 0.42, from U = 5.8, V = 4.7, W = 4.7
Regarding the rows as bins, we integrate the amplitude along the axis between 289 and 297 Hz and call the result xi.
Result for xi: 115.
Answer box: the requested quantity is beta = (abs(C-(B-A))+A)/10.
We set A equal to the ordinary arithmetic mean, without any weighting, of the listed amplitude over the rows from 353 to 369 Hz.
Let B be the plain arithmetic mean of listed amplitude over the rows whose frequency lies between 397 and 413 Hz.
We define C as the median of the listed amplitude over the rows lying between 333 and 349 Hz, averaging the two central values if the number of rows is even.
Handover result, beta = 3.33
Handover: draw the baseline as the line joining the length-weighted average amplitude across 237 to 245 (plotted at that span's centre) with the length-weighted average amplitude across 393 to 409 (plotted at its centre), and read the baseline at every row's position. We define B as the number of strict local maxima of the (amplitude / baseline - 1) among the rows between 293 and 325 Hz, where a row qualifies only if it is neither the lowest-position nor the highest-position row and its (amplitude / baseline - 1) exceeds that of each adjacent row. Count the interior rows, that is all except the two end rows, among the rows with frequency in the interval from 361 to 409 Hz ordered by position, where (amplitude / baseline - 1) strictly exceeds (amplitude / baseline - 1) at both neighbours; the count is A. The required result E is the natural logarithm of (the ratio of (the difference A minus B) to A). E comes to -0.3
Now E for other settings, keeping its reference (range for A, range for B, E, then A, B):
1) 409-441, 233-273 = -1.1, 3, 2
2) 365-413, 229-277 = -0.9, 5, 3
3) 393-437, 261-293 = -1.4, 4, 3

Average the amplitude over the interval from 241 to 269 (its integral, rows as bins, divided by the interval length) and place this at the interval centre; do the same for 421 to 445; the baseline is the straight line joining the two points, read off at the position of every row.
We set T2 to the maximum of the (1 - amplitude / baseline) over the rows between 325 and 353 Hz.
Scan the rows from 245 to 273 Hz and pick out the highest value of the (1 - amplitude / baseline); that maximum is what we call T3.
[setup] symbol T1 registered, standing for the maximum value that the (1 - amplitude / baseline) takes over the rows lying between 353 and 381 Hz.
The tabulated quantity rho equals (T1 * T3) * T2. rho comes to -0.0001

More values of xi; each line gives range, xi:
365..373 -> 130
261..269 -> 112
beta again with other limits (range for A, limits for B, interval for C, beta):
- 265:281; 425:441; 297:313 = 2.55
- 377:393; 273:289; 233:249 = 3.08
